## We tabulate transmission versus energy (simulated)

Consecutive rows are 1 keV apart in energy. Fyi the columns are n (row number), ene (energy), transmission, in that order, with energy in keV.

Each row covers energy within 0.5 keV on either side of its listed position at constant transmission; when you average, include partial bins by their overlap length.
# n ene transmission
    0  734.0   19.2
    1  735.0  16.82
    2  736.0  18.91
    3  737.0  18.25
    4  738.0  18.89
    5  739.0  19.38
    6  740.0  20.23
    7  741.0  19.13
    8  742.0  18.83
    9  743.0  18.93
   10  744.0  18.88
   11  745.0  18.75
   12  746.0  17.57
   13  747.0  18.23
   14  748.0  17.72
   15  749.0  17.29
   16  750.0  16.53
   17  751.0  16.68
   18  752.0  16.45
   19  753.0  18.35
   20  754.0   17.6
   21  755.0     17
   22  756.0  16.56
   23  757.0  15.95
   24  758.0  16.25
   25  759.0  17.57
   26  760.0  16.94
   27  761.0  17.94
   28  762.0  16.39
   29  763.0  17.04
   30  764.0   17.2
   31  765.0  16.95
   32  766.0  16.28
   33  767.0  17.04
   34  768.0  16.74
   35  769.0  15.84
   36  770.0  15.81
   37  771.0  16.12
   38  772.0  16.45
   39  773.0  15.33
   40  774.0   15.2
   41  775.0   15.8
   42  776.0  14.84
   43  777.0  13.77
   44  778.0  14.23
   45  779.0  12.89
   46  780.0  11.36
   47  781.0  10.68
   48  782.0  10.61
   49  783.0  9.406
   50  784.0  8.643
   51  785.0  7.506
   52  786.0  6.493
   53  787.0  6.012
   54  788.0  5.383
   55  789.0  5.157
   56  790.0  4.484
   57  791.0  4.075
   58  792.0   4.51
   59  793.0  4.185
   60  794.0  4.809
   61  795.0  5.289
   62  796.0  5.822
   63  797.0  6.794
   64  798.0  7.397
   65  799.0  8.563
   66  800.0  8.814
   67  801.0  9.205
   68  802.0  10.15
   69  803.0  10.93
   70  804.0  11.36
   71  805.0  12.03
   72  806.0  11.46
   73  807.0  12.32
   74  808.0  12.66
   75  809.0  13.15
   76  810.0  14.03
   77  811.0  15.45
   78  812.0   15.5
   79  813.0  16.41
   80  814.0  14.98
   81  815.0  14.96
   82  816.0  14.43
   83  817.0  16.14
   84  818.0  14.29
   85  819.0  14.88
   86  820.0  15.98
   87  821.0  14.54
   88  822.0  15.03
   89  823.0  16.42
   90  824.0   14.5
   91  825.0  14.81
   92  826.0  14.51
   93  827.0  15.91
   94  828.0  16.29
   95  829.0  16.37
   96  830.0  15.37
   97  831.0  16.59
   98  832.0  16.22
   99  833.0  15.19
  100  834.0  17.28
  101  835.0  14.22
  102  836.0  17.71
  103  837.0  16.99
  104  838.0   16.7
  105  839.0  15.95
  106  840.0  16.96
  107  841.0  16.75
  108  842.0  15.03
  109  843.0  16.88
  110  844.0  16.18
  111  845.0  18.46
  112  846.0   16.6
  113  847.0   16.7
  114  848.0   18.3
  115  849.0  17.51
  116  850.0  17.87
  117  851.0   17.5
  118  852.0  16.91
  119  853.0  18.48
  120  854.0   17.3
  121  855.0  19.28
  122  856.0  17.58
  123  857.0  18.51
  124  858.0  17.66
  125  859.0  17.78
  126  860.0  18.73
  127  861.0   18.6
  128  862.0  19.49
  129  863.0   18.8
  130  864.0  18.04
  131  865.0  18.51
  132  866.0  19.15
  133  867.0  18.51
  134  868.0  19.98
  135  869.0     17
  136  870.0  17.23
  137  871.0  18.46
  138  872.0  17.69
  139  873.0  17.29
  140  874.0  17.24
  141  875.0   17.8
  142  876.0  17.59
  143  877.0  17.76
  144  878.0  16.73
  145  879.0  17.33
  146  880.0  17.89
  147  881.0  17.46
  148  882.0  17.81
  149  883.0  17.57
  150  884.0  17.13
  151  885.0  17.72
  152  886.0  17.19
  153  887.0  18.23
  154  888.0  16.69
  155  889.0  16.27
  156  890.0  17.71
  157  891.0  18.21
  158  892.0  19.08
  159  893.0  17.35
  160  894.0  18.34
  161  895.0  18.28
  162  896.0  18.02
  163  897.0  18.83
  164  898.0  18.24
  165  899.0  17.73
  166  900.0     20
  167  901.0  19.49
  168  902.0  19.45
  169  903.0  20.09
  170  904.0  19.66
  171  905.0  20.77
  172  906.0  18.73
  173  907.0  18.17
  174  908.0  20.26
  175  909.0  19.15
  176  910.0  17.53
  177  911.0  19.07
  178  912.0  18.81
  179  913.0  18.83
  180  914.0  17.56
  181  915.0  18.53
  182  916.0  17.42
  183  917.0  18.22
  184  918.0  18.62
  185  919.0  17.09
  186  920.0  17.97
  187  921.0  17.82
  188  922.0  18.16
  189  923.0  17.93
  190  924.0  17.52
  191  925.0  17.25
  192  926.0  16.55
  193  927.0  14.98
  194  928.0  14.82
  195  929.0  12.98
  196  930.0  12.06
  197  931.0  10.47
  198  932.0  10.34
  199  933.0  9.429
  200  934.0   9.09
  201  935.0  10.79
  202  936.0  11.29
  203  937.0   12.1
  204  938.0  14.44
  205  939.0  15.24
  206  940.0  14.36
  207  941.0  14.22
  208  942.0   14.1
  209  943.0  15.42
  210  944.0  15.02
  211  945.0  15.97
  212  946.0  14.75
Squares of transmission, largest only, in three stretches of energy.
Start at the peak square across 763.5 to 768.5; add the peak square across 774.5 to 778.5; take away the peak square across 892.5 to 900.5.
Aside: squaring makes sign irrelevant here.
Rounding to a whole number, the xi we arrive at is 145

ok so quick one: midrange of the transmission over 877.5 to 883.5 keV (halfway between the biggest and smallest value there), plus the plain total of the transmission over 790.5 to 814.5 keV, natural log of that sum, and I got 5.55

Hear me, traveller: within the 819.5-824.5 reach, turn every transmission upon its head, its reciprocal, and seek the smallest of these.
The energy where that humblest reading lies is 823.0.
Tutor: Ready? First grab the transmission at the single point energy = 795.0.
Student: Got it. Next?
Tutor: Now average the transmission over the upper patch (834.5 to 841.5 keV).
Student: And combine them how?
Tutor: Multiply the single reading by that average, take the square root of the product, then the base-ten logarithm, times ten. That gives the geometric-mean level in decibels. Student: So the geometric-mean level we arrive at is 9.7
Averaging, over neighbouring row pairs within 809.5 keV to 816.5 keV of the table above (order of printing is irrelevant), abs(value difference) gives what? 0.73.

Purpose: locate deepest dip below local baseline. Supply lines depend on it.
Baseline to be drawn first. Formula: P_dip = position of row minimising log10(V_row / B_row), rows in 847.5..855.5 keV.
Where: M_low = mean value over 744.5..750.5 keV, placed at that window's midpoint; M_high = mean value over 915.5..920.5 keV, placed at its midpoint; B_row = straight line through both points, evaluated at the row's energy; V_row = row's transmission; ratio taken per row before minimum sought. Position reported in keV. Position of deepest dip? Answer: 852.0 keV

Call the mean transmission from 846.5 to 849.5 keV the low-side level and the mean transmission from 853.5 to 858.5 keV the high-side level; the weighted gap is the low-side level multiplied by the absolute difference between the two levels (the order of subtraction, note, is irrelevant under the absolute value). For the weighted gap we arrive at 10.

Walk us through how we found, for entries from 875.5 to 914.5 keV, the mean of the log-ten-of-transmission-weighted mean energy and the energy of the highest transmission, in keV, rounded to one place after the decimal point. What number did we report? 900.1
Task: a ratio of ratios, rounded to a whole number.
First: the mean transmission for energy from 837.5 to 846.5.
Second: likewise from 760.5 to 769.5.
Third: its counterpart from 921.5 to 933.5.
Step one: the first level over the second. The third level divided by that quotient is 15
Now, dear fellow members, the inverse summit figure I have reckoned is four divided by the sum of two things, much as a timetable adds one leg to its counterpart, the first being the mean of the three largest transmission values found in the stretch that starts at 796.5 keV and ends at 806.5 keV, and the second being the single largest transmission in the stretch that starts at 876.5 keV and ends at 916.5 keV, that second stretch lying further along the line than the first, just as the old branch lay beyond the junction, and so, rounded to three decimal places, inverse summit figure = 0.124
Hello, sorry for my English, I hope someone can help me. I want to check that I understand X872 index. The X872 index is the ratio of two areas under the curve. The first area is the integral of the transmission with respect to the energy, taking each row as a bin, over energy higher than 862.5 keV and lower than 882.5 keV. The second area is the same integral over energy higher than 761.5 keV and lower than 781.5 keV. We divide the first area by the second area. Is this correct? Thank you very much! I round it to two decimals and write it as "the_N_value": 1.17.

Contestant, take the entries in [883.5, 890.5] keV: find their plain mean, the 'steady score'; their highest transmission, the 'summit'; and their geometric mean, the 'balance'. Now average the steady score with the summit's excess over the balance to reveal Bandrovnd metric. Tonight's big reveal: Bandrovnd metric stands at 9.1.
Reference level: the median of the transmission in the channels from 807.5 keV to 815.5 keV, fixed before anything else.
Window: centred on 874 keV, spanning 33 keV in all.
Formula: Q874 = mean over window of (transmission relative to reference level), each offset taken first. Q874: 2.9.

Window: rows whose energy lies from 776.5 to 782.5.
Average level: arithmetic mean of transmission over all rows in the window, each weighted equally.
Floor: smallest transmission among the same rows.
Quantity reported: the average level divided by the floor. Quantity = 1.16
